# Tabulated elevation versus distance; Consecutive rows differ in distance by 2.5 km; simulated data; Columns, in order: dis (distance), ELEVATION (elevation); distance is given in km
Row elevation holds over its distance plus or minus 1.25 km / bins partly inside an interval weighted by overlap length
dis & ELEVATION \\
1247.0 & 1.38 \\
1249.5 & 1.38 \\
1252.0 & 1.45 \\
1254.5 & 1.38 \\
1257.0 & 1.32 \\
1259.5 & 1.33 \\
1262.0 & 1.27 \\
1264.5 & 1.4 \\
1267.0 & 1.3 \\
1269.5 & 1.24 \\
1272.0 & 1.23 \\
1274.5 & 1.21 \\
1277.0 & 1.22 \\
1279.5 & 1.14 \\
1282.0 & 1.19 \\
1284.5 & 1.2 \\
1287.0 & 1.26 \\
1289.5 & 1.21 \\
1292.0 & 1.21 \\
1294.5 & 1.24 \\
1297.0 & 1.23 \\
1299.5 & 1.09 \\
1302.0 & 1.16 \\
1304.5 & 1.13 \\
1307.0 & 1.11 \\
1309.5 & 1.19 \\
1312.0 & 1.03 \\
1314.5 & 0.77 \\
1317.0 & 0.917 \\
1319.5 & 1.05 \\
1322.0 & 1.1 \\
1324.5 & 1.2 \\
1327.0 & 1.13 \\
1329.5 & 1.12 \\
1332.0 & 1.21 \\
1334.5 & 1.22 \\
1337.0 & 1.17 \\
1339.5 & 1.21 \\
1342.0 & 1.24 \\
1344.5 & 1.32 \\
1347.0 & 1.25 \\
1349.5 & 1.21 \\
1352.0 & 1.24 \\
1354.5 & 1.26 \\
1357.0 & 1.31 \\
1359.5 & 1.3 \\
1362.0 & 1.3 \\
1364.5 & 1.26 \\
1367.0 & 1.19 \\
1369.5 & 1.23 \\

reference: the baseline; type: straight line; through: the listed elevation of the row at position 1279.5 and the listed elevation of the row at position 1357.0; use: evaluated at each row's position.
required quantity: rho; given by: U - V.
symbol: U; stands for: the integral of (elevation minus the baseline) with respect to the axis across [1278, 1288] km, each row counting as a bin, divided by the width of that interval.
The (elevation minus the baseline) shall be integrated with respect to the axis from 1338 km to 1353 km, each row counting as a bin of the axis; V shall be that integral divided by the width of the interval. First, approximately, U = 0.05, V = -0.041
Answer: 0.1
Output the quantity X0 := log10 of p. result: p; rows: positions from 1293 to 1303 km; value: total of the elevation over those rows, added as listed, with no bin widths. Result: 0.674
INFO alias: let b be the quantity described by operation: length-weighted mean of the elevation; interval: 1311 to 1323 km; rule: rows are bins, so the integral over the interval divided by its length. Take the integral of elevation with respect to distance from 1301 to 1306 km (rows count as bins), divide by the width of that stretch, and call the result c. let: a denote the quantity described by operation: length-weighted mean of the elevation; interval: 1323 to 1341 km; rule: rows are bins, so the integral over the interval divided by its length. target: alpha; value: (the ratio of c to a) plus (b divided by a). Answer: 1.79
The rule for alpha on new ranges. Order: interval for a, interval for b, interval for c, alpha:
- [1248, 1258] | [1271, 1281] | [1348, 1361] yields 1.78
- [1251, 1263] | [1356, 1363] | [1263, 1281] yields 1.89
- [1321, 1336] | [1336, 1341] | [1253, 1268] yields 2.17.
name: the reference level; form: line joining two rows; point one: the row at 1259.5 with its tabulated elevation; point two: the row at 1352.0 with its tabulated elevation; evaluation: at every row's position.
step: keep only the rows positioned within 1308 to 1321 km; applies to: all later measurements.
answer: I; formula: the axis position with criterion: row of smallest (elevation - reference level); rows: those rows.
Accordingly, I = 1314.5 km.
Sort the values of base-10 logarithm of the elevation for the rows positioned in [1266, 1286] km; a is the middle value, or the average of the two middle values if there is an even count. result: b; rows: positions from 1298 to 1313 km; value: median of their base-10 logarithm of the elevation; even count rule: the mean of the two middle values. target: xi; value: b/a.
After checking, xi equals 0.58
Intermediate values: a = 0.08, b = 0.049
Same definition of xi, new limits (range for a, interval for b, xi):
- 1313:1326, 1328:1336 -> 3.91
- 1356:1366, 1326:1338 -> 0.60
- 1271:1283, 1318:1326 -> 0.50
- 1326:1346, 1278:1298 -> 1.00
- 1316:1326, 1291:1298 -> 2.87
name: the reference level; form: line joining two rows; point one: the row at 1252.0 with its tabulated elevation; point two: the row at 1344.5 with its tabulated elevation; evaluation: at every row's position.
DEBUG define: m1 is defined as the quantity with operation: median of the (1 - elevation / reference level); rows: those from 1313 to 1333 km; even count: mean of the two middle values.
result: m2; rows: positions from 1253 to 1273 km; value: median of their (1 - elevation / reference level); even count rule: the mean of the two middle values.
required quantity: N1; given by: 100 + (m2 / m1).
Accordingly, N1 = 100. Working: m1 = 0.18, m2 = 0.09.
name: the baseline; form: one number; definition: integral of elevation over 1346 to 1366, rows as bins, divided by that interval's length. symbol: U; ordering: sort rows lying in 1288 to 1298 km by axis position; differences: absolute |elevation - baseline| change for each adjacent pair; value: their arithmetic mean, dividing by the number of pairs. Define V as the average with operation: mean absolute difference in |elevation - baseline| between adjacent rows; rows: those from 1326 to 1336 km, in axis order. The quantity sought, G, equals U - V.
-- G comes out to -0.02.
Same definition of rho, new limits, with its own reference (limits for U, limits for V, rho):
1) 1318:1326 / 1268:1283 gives -0.2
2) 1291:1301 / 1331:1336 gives 0.1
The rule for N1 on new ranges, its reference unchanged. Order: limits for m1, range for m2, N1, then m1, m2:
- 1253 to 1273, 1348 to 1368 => 100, 0.09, 0.03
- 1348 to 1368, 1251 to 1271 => 103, 0.03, 0.08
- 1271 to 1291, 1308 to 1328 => 101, 0.14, 0.21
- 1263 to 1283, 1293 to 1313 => 101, 0.14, 0.17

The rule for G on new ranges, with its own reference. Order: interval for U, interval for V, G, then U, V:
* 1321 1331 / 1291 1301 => 0.00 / 0.060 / 0.060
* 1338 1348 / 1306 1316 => -0.13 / 0.033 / 0.167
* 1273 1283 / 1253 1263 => 0.00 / 0.047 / 0.043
